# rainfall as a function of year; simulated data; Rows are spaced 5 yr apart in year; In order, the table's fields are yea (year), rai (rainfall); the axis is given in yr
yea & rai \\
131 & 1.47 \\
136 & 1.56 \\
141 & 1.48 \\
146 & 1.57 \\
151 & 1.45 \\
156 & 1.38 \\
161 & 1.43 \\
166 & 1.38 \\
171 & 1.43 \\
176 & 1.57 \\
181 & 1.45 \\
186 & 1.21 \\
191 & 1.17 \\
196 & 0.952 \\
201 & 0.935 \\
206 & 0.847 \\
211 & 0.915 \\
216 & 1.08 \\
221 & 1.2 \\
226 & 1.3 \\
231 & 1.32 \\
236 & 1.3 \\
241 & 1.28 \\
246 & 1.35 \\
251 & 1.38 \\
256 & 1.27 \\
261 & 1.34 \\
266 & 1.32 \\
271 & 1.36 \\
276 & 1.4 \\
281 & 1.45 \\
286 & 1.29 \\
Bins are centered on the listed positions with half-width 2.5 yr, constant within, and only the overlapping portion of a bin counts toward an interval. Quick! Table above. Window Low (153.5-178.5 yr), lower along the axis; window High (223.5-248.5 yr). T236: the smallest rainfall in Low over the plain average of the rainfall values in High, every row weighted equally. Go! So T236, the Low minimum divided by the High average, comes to 1.05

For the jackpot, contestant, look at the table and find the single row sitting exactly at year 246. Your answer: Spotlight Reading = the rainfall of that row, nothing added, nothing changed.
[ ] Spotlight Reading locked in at 1.35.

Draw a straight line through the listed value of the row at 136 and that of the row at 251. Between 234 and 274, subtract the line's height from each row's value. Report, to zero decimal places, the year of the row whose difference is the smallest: 241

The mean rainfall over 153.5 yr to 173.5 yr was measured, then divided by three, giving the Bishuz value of 0.47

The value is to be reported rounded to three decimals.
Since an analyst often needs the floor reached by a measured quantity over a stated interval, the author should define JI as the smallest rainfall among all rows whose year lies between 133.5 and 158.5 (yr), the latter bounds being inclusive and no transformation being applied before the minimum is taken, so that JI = 1.380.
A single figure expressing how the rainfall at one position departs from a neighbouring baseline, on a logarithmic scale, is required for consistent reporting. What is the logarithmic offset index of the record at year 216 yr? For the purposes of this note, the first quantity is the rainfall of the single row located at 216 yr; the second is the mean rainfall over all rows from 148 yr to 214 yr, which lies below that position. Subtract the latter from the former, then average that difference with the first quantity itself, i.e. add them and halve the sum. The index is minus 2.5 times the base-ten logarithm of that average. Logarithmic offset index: 0.84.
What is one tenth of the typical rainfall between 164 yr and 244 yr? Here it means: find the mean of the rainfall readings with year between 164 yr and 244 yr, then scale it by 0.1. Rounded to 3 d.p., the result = 0.121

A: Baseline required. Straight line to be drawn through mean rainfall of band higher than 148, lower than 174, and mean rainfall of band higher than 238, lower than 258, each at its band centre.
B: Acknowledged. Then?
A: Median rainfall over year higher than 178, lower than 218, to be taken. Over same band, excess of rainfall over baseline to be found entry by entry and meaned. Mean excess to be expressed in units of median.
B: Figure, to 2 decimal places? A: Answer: -0.30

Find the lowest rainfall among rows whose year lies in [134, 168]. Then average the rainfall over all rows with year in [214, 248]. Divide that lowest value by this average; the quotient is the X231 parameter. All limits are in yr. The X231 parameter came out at 1.09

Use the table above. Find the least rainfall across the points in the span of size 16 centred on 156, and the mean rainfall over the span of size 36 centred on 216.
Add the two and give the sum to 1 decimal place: 2.5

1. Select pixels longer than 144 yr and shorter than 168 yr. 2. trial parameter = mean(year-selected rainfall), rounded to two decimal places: 1.44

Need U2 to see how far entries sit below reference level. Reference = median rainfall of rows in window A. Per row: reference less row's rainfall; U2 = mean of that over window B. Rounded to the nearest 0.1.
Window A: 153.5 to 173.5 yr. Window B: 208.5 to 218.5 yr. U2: 0.4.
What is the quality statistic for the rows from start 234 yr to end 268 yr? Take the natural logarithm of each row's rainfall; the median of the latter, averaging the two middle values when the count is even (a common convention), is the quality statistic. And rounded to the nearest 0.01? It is 0.28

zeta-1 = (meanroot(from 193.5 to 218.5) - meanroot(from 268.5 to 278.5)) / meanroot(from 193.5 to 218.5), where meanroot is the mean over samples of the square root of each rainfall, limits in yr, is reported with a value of -0.21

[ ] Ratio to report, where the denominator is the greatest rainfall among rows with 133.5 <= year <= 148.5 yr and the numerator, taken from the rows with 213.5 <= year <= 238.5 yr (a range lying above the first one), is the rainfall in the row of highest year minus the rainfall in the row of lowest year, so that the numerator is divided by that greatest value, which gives 0.14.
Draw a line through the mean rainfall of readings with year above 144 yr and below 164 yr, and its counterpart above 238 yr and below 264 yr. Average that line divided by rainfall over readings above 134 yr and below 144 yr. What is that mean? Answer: 0.97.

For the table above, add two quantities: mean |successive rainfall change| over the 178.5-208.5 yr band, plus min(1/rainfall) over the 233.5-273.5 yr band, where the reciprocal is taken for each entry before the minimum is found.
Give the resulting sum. 0.845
